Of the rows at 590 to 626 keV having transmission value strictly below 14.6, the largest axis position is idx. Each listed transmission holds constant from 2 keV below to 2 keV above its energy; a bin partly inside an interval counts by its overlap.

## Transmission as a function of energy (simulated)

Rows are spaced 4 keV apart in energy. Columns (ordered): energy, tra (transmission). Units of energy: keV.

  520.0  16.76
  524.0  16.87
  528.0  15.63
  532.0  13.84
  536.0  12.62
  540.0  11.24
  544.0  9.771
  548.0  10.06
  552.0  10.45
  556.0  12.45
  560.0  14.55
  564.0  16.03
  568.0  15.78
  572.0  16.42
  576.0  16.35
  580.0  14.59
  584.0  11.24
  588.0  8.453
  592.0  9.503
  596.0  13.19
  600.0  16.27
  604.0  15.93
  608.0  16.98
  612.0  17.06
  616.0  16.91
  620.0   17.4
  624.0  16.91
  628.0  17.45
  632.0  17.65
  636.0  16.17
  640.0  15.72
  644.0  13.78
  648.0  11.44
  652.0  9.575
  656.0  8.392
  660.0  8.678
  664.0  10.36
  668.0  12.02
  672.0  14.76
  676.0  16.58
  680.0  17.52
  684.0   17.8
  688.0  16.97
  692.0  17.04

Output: 596.0 keV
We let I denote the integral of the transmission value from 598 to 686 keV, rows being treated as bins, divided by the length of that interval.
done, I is 14.8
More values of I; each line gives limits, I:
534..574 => 12.9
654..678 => 11.8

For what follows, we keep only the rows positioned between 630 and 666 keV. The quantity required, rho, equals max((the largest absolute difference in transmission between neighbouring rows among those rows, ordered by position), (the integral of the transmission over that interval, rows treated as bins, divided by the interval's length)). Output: 12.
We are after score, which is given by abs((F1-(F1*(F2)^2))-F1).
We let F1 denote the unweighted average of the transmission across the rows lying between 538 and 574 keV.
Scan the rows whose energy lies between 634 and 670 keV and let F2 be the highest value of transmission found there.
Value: 3392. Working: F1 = 13.0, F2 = 16.17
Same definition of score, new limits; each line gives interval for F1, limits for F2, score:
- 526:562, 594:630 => 3742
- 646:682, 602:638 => 3784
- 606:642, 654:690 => 5360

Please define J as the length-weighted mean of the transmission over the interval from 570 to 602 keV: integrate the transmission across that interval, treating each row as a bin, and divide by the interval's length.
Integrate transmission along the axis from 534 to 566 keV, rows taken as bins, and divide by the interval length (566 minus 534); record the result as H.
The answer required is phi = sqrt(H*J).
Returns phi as 12.7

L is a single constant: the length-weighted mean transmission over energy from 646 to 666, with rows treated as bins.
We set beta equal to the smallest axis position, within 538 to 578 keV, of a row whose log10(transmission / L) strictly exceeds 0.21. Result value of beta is 564.0 keV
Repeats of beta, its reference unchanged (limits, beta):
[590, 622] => 600.0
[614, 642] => 616.0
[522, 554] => 524.0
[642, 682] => 676.0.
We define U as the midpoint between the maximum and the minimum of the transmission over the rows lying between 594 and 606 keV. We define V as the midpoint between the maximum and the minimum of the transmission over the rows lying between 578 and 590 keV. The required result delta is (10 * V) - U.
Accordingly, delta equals 100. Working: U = 14.7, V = 11.5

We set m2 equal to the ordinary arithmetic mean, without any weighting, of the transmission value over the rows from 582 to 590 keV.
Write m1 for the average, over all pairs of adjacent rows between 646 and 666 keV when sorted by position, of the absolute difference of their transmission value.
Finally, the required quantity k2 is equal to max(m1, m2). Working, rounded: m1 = 1.3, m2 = 9.8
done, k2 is 9.8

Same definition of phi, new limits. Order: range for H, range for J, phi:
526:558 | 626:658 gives 12.9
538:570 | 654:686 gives 12.9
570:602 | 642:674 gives 12.1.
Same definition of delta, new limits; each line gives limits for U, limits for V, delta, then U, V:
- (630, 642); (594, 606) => 131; 16.7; 14.7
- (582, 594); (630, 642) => 157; 9.8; 16.7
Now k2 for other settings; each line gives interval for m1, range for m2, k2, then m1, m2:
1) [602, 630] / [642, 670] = 10.6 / 0.5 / 10.6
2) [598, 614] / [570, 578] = 16.4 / 0.5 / 16.4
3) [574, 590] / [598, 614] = 16.6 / 2.6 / 16.6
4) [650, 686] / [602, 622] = 16.9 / 1.3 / 16.9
